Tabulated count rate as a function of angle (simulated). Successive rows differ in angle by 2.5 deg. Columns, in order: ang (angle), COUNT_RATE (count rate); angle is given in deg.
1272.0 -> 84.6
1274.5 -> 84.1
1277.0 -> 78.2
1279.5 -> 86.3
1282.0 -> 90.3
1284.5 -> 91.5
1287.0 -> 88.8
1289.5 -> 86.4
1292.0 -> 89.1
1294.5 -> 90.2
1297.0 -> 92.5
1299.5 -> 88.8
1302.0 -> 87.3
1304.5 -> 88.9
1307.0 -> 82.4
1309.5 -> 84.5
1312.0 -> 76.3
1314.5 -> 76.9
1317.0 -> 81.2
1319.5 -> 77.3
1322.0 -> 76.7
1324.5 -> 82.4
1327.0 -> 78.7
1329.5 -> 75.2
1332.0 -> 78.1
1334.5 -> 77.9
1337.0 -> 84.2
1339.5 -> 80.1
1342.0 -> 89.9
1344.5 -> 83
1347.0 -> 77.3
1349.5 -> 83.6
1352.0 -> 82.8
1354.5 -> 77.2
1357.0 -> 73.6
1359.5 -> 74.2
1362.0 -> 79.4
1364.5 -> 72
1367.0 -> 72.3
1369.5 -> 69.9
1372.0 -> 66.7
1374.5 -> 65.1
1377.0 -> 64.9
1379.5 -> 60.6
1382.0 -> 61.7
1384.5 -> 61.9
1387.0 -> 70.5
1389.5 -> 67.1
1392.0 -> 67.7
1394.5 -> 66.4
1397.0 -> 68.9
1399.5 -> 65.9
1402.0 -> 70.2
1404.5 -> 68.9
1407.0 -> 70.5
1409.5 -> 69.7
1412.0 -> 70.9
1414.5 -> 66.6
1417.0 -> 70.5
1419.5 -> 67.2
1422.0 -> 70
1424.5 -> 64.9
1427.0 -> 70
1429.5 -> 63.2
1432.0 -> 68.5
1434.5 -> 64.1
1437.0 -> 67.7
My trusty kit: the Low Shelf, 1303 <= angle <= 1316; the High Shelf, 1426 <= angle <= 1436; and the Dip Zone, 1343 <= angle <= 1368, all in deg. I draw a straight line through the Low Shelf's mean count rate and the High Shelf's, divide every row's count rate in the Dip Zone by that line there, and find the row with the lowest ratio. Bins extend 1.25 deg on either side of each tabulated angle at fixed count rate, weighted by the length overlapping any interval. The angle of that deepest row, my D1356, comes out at 1364.5 deg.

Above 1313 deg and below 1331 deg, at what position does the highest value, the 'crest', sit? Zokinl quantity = 1324.5 deg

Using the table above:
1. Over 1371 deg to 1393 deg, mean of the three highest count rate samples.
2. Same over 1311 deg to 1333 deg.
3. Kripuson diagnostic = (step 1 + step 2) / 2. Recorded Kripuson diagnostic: 75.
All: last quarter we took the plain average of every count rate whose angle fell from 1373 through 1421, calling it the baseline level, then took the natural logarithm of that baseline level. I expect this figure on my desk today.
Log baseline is 4.21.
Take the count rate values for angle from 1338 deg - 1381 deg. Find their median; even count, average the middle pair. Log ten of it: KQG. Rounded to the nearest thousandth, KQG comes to 1.870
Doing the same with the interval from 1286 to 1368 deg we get 1.910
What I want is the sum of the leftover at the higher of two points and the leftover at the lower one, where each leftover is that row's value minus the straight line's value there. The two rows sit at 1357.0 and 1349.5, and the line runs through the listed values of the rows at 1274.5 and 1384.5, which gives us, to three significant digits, 20.8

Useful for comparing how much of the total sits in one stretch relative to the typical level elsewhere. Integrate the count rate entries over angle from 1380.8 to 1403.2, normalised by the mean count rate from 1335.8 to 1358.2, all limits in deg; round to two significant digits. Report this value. 18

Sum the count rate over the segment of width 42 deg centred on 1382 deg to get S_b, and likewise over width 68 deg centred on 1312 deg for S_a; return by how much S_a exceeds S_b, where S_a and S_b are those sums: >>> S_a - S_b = 1114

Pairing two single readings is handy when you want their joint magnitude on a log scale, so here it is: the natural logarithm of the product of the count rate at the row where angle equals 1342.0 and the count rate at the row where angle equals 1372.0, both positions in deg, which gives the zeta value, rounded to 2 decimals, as 8.70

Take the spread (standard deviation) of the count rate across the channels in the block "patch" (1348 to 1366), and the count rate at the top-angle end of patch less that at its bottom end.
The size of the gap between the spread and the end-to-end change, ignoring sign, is 16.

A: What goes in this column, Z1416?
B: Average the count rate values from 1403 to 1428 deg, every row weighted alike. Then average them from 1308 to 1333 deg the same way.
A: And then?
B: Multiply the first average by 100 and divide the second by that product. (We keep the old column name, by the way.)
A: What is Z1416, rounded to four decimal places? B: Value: 0.0114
